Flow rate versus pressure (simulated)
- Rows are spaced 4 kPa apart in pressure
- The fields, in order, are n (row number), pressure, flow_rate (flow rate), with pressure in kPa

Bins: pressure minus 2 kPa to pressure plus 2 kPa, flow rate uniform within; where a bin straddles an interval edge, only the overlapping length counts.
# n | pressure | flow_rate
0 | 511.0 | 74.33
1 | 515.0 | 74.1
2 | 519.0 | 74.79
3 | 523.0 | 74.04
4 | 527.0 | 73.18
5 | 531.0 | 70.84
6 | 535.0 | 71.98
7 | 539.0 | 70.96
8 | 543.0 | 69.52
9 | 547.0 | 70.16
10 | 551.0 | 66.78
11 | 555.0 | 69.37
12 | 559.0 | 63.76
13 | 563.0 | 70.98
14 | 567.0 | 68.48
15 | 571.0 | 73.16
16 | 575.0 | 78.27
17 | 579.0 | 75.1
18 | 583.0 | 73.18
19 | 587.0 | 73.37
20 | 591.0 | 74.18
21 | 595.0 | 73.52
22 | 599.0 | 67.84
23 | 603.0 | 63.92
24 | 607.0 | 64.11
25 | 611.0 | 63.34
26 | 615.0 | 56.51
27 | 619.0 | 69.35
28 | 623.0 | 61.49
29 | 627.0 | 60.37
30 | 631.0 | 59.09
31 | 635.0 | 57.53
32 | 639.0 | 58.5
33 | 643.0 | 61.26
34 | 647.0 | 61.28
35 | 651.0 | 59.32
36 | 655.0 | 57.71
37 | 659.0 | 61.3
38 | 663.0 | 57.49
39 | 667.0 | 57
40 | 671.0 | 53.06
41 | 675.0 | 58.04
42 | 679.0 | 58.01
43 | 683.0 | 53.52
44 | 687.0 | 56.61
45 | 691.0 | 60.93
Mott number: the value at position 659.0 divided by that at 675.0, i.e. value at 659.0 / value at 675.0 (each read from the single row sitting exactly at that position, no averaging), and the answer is 1.06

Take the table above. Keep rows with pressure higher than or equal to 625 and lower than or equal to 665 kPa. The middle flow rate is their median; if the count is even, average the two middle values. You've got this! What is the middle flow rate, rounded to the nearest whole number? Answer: 59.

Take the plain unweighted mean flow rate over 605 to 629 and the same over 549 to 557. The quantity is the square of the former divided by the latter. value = 57.4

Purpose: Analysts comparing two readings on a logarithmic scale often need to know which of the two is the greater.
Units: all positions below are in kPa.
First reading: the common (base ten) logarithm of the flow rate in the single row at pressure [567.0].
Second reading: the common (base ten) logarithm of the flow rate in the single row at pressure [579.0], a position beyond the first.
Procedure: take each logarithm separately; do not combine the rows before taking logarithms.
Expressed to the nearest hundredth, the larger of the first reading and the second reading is 1.88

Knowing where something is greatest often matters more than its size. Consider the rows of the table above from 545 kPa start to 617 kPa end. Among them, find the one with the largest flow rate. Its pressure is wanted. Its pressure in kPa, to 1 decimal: 575.0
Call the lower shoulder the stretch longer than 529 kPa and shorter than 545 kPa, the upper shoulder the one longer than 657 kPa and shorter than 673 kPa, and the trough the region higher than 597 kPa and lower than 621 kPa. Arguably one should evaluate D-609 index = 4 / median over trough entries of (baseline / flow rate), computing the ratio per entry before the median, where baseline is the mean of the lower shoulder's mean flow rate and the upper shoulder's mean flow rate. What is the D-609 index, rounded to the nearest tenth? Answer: 4.0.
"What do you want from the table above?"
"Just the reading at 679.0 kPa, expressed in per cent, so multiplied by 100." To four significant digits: 5801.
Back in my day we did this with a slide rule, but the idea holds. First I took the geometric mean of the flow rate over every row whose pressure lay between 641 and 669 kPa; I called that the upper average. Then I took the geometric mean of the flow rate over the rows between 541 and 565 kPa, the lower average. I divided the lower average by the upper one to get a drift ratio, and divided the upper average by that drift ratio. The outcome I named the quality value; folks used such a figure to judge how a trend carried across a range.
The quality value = 51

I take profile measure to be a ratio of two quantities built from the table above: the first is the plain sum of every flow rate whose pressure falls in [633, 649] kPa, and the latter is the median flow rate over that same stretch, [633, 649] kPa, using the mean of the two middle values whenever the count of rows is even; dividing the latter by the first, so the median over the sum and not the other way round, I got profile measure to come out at 0.25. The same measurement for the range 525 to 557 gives 0.13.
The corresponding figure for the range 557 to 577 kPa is 0.20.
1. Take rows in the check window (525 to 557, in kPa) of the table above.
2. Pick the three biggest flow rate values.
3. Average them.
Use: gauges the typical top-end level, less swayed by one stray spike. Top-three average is 72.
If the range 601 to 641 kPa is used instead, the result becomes 66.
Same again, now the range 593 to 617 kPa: 68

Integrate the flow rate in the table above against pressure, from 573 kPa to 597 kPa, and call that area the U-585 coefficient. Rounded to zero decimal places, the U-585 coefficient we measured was 1790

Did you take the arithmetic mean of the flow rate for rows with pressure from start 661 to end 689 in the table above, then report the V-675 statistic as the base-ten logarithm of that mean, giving 1.75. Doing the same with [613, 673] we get 1.77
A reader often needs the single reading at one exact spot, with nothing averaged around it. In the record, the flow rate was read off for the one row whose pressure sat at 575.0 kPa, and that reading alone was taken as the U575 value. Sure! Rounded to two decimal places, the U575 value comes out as 78.27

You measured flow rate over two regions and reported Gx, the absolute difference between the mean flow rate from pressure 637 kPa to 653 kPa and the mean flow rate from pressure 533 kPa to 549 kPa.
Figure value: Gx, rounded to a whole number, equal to 11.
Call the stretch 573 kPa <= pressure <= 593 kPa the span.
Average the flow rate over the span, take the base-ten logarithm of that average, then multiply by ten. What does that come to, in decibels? 18.7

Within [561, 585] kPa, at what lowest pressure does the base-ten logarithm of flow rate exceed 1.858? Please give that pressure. 571.0 kPa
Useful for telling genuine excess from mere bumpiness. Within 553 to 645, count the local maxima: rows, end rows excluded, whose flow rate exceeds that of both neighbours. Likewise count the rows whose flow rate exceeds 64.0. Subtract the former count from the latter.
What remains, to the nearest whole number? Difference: 8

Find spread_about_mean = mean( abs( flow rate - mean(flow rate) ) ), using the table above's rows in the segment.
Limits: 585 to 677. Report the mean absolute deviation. 4.6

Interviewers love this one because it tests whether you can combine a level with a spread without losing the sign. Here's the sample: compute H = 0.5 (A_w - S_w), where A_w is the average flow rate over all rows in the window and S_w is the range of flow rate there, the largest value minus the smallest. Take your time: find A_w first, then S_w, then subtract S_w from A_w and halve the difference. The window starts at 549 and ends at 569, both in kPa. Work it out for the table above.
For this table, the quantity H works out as 30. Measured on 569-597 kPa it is 35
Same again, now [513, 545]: 34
